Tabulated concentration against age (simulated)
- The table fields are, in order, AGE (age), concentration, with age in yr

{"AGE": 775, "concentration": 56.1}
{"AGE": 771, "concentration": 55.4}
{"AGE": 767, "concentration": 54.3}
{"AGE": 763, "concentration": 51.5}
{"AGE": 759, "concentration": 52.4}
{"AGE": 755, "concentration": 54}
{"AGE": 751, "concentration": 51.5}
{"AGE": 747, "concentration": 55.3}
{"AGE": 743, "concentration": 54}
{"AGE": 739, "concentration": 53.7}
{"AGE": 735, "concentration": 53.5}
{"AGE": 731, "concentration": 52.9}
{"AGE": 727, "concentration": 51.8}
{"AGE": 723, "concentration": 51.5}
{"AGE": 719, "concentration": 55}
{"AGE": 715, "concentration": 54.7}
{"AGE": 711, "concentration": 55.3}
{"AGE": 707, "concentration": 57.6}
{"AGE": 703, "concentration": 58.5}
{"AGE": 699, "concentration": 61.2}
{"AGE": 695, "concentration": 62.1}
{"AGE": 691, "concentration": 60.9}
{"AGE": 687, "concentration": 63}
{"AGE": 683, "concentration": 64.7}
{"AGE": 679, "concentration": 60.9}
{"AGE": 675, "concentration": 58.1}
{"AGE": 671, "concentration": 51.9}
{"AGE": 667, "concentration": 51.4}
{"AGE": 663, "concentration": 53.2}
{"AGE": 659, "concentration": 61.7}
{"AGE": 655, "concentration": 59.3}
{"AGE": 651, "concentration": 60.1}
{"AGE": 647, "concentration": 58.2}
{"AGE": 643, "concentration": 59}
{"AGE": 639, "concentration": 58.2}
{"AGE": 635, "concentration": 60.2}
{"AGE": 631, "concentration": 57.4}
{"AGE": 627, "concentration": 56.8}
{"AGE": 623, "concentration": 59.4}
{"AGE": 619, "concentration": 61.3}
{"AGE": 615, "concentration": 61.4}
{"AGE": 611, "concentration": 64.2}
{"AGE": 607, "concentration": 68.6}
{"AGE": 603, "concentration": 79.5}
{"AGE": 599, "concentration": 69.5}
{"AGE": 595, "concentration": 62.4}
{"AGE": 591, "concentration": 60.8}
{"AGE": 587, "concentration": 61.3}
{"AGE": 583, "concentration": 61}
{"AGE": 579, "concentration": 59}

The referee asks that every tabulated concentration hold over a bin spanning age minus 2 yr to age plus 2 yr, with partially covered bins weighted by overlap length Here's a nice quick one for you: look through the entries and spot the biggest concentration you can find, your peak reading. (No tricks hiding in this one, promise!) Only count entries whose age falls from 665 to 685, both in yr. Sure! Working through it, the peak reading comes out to 64.7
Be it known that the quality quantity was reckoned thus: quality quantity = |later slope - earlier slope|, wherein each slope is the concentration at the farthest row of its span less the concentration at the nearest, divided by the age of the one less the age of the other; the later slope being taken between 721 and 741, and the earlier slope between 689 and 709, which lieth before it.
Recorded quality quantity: 0.34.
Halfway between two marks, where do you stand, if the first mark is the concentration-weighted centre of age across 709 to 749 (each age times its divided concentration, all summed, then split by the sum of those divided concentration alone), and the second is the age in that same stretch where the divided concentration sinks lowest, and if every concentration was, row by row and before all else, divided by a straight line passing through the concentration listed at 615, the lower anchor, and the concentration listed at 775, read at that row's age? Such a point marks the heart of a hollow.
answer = 726.0 yr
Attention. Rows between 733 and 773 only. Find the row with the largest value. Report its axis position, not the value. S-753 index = 771 yr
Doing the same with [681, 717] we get 683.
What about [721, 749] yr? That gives 747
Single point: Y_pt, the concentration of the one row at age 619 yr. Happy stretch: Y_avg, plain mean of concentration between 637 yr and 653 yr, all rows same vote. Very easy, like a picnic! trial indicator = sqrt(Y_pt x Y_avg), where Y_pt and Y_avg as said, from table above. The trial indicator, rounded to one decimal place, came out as 60.1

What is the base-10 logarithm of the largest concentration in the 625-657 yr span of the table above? 1.78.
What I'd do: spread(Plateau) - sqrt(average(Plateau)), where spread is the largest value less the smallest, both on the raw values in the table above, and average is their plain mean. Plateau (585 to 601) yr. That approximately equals 1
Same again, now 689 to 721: 0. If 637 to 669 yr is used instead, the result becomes 3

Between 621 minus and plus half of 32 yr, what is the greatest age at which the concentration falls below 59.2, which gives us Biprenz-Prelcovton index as 631 yr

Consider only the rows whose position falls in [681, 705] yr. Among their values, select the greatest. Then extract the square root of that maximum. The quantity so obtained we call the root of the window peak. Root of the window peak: 8.0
